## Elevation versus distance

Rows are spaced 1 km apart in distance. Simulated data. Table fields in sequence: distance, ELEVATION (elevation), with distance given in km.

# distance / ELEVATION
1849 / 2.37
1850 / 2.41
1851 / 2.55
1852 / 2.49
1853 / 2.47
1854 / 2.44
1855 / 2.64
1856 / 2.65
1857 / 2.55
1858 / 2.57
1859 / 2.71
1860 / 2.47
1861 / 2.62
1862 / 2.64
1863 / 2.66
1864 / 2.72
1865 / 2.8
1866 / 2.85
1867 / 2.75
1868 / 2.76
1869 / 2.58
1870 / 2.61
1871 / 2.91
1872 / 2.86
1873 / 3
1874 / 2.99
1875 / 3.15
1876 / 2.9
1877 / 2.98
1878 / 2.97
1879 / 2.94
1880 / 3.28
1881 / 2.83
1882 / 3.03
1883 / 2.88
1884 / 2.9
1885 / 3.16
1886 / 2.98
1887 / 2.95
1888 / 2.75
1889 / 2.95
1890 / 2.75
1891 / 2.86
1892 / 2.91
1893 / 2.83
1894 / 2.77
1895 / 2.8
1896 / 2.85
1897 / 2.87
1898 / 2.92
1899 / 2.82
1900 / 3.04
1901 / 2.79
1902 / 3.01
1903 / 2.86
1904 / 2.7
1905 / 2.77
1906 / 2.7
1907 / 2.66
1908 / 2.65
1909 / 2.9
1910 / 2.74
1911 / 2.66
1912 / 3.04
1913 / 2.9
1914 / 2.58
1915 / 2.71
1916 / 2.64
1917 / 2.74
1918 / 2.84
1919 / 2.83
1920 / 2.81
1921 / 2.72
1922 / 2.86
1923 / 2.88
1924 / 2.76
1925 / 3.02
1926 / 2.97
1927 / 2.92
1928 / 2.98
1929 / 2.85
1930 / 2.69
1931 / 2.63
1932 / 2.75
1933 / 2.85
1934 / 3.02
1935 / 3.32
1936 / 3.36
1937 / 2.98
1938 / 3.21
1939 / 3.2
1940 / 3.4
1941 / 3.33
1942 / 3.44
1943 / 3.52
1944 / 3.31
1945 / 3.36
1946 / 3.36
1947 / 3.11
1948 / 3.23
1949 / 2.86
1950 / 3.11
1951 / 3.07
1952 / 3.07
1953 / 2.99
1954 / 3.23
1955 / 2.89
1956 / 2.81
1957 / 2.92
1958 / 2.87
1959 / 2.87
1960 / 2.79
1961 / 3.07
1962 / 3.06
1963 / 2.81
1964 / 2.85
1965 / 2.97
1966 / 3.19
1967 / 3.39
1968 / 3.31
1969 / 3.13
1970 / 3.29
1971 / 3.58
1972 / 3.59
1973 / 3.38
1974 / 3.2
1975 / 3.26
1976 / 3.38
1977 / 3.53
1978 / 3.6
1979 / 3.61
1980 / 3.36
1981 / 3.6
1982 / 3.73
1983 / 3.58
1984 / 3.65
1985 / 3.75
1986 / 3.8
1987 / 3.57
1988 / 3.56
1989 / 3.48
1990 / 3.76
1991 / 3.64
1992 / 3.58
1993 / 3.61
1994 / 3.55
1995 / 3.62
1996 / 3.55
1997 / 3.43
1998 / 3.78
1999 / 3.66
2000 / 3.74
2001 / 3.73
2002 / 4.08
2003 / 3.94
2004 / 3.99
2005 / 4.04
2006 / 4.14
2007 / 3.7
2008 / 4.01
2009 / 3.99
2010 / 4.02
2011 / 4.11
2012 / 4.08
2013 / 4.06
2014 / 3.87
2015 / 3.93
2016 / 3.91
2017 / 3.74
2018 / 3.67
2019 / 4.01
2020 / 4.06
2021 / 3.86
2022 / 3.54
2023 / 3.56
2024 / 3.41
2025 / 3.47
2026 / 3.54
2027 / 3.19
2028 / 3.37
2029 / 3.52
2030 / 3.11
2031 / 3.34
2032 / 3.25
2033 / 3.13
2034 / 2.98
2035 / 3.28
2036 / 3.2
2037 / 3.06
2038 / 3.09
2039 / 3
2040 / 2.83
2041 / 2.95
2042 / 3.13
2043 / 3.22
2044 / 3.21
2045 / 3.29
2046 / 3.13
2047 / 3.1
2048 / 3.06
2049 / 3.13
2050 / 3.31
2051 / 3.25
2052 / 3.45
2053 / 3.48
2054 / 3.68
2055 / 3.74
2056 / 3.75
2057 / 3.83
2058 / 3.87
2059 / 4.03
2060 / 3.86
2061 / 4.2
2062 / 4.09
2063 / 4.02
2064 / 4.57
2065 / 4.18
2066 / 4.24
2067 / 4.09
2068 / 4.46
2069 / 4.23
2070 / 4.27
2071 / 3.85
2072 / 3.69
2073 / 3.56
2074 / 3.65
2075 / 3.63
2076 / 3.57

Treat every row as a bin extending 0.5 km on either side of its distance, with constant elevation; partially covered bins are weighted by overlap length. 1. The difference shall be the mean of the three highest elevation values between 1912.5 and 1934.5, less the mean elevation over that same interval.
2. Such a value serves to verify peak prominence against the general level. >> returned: 0.19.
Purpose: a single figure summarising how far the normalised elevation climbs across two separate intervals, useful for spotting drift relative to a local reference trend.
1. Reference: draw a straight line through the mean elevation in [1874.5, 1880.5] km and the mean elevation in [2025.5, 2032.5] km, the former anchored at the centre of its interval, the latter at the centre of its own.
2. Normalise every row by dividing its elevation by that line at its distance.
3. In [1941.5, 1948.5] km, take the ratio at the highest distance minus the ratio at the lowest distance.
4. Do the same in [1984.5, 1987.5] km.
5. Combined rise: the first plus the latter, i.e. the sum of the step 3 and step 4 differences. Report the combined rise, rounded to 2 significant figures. -0.13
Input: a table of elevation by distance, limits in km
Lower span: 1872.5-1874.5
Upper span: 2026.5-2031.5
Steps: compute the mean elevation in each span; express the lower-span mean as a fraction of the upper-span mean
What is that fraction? 0.91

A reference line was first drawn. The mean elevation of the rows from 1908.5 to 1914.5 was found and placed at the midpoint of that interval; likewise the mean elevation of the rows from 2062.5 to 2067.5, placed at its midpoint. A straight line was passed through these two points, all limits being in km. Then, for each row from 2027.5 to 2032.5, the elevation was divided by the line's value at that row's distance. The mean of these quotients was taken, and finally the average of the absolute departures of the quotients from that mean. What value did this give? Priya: 0.030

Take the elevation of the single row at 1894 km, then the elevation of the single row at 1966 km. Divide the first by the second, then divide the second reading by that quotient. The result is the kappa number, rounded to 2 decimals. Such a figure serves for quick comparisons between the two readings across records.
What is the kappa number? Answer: 3.67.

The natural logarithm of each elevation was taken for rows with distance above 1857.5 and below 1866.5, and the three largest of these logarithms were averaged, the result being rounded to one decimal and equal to 1.0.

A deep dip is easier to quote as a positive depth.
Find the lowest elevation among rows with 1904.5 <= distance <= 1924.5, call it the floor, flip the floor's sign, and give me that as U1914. -2.58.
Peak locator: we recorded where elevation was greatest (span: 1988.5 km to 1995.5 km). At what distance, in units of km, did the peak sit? 1990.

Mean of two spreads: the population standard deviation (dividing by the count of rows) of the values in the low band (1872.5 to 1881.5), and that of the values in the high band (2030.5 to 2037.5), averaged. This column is 0.122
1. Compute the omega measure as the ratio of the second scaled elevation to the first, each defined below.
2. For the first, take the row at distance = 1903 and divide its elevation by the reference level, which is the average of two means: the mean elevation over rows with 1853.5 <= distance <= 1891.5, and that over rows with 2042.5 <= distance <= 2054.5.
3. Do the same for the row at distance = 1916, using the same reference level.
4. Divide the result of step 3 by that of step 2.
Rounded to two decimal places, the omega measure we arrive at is 0.92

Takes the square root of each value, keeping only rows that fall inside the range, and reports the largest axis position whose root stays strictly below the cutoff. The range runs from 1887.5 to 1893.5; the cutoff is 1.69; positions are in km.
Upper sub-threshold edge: 1893 km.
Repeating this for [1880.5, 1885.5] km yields 1881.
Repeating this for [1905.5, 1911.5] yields 1911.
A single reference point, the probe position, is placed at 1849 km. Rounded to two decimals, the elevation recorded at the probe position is 2.37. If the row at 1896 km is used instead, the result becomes 2.85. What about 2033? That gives 3.13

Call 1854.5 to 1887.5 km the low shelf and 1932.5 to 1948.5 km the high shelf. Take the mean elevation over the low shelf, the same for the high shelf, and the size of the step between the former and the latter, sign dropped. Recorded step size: 0.42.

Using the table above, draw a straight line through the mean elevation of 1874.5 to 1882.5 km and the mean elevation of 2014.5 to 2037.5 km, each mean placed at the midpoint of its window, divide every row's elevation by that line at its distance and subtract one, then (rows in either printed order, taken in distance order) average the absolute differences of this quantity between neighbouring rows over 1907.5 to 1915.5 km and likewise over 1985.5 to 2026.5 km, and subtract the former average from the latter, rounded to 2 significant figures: -0.030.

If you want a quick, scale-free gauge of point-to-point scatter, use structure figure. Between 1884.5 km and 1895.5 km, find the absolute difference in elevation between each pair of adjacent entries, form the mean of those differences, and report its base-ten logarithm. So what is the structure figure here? -0.94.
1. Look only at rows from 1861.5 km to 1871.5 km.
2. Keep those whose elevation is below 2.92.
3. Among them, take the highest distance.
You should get 1871 km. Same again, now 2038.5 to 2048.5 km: 2040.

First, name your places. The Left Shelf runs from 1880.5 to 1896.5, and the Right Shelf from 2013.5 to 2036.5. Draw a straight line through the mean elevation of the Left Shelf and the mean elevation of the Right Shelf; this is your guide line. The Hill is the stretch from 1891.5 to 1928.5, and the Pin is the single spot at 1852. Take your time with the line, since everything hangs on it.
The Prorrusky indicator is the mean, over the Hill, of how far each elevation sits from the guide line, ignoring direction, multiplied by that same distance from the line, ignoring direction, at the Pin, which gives 0.04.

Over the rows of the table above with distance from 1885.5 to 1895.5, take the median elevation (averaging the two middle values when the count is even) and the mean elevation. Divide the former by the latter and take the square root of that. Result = 1.00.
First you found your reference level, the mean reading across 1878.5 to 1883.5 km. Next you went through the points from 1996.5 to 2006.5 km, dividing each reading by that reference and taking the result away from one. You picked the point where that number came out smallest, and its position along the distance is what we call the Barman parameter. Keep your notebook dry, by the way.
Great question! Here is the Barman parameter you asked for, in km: 2006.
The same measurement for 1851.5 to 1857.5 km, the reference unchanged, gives 1856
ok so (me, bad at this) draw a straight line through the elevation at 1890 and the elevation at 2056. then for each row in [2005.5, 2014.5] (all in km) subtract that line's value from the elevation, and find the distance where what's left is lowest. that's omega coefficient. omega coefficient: 2007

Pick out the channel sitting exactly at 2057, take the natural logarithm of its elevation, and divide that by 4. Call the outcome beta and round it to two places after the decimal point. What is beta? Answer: 0.34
